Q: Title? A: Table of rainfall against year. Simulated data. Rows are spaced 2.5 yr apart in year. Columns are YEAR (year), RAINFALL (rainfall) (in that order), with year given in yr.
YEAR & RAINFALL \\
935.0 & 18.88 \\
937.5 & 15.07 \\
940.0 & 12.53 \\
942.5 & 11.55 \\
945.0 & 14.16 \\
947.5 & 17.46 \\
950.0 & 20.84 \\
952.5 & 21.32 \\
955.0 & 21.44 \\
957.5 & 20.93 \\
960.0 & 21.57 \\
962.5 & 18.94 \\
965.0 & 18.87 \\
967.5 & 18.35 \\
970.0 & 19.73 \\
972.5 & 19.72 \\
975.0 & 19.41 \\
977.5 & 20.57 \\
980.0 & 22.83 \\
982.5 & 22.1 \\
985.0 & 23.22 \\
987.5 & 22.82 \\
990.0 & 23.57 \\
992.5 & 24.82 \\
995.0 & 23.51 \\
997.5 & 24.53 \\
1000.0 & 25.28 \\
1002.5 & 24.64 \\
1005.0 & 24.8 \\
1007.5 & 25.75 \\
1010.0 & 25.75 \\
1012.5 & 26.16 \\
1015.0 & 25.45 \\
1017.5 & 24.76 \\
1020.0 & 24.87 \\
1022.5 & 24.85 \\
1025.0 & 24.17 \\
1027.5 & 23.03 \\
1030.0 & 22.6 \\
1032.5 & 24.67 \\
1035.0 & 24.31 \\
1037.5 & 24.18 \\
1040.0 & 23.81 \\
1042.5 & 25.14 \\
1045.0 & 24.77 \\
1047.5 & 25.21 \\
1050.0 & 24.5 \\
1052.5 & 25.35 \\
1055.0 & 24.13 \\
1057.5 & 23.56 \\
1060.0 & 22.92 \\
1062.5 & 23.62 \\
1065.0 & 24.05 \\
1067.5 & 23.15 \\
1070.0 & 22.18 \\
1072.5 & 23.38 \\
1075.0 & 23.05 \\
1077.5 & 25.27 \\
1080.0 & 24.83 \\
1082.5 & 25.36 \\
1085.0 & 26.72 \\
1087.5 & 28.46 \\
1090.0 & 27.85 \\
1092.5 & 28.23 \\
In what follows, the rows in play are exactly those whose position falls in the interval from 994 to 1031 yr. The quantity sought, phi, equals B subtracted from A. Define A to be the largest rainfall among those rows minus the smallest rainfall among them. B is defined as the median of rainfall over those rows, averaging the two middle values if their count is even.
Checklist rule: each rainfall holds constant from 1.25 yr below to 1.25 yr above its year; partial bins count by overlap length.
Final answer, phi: -21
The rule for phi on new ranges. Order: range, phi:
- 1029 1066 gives -21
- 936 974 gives -9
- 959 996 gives -15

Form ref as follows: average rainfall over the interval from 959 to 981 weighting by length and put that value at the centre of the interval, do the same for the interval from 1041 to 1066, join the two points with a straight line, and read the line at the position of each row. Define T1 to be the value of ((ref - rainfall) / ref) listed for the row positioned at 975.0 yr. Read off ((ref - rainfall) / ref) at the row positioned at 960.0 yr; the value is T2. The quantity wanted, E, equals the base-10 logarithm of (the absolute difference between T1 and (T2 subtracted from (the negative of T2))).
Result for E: -0.74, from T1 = 0.04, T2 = -0.11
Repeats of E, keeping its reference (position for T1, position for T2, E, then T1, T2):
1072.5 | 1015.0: -0.69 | 0.08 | -0.14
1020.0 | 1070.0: -0.86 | -0.10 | 0.12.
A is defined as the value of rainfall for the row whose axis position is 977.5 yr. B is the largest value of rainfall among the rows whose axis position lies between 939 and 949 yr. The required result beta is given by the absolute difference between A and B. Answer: 3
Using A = 20.57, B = 17.46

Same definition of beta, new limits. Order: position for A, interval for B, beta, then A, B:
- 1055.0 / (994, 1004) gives 1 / 24.13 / 25.28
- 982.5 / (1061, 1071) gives 2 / 22.1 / 24.05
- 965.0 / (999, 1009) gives 7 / 18.87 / 25.75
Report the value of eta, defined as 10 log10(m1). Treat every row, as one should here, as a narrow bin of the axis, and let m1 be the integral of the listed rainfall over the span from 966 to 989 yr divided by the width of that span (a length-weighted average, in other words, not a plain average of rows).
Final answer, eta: 13.2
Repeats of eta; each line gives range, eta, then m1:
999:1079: 13.9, 24.4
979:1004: 13.8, 23.8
